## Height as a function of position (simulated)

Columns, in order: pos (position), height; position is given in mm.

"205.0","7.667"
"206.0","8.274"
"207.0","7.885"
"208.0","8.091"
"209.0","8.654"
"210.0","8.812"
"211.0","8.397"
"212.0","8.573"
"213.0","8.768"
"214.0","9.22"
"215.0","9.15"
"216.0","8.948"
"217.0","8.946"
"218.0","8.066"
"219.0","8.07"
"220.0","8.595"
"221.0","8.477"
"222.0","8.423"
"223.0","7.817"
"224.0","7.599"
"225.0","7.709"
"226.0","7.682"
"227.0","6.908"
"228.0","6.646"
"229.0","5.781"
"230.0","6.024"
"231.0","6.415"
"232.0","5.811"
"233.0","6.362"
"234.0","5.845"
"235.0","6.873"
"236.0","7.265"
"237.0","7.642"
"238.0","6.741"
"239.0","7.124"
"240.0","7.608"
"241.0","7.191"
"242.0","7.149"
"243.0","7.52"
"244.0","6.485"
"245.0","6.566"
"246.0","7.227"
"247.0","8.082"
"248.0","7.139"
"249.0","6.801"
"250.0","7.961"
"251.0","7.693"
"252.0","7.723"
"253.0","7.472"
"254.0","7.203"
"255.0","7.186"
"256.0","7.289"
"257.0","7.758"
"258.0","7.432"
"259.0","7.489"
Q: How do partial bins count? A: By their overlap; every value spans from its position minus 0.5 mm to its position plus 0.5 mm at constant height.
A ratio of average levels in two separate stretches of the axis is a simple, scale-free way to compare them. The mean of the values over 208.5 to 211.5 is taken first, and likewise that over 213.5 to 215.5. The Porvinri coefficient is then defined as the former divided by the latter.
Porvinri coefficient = 0.94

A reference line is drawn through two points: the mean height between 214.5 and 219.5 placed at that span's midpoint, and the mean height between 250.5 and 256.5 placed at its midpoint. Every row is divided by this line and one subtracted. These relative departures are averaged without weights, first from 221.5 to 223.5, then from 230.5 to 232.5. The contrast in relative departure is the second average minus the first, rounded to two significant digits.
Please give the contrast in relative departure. -0.21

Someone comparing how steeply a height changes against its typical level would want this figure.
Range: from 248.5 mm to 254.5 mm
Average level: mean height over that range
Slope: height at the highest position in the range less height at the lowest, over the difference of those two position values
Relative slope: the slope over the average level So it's 0.01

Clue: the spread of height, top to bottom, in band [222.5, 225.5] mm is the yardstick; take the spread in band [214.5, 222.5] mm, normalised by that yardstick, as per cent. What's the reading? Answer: 497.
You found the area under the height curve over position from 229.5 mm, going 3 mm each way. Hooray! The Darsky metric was 38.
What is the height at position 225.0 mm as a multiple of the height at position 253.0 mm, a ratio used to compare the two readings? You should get 1.03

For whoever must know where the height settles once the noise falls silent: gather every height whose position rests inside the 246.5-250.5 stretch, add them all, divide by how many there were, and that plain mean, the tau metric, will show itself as 7.5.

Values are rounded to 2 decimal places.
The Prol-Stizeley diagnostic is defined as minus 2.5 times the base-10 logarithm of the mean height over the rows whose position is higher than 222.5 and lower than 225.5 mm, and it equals -2.22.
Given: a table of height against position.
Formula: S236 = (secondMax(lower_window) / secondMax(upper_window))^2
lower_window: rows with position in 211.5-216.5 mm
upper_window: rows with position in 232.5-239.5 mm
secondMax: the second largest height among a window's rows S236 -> 1.6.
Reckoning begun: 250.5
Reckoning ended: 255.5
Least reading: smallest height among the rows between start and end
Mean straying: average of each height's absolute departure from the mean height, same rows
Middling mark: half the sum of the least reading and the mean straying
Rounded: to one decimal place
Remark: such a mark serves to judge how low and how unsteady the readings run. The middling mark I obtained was 3.7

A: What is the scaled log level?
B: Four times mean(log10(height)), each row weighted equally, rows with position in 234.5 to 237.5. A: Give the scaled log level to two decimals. 3.44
